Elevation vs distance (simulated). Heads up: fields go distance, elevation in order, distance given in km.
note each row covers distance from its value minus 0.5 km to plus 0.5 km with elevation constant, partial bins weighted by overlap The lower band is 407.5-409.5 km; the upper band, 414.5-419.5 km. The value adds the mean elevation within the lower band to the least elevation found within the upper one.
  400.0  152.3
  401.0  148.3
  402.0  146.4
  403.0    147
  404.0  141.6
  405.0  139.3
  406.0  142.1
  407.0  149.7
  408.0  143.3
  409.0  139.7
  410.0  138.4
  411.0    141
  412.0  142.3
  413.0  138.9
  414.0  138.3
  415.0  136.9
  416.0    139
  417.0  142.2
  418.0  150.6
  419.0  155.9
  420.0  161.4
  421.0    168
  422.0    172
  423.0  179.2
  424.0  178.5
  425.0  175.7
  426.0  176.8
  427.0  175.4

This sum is 278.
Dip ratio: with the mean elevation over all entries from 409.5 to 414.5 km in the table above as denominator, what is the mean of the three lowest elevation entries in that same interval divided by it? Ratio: 0.991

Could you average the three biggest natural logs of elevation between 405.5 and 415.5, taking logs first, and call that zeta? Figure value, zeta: 4.98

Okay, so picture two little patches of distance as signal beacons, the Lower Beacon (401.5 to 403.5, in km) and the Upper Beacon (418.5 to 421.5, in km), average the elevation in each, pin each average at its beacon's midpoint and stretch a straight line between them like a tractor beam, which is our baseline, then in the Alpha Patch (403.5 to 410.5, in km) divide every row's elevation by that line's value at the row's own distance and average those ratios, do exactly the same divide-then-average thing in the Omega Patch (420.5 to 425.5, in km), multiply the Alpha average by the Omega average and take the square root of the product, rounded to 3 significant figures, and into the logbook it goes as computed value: 1.00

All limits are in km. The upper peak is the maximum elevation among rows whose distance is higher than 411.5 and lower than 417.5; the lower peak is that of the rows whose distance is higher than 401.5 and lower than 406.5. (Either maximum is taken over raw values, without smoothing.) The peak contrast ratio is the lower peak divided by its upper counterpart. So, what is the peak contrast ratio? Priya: 1.03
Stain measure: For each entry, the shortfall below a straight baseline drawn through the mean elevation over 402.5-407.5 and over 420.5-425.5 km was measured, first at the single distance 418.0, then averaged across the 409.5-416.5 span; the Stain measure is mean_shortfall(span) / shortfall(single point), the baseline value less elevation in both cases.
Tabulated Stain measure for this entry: 1.2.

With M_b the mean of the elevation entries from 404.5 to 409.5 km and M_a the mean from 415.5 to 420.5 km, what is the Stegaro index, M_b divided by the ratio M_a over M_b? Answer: 136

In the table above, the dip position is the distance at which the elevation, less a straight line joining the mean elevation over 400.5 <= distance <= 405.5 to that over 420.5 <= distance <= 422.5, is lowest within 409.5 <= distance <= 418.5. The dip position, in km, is 415.0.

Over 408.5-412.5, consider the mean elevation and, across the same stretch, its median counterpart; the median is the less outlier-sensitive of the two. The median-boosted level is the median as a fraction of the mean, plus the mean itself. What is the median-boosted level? 141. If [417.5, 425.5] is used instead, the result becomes 169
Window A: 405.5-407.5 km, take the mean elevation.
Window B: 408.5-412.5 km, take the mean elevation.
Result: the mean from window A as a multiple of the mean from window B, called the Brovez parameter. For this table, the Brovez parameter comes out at 1.04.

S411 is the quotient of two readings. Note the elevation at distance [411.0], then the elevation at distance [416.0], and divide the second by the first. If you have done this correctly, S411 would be 0.99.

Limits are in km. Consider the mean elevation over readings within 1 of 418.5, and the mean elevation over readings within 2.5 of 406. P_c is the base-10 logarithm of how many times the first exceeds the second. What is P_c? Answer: 0.03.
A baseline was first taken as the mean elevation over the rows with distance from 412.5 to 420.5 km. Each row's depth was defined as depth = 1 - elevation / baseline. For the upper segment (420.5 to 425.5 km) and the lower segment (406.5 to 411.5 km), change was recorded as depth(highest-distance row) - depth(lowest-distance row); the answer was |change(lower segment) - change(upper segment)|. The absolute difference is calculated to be 0.113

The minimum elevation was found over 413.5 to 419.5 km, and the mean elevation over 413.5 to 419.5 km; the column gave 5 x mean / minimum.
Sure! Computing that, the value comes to 5.25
